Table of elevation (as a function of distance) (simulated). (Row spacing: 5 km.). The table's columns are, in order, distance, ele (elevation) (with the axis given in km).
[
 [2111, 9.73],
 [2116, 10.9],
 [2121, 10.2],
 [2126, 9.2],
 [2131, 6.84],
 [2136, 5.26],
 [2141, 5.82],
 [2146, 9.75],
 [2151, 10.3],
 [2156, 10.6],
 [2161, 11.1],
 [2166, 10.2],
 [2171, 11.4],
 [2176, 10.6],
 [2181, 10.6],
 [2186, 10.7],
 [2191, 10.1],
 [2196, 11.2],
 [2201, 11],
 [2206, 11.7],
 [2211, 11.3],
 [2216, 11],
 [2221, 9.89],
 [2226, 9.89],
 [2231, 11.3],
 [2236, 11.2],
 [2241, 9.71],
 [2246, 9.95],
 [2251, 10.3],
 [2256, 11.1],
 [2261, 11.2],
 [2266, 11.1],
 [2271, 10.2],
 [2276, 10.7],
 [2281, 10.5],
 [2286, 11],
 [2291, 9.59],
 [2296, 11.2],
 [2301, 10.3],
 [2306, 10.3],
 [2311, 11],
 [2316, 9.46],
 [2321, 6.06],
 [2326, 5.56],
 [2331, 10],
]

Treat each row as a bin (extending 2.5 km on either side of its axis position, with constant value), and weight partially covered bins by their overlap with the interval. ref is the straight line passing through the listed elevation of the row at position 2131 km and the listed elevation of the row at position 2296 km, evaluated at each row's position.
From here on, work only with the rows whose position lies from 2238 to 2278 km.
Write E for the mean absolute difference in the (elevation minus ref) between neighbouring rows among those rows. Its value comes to 0.38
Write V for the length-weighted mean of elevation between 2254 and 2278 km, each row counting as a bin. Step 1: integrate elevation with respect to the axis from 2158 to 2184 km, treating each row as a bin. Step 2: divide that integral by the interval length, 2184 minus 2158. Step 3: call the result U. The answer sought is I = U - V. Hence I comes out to -0.1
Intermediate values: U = 10.8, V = 10.9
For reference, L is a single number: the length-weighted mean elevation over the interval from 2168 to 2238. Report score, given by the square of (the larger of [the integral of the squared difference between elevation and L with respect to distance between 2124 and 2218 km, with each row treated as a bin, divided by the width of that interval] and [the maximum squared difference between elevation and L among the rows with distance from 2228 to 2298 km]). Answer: 18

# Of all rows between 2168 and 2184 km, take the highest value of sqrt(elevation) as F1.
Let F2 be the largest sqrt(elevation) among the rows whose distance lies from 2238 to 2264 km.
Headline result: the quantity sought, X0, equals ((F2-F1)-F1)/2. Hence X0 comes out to -1.70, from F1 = 3.38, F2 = 3.35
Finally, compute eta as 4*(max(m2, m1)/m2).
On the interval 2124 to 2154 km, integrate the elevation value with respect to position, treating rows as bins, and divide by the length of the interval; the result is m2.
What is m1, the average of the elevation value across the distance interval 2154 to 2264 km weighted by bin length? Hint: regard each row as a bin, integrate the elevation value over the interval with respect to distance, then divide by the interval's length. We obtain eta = 5.4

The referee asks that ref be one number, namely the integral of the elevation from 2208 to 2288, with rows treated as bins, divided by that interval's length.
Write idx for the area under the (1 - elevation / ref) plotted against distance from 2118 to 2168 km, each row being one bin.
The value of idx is 8.06 km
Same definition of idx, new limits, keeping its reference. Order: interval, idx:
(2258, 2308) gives 0.16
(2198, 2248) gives -0.26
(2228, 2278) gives -0.08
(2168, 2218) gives -1.41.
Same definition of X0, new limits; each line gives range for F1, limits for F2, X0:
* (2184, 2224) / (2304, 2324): -1.76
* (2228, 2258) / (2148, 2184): -1.67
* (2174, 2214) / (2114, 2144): -1.77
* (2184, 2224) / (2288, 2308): -1.75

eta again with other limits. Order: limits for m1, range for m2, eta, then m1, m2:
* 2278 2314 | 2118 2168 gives 4.7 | 10.54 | 8.9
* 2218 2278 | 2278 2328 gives 4.4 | 10.55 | 9.5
